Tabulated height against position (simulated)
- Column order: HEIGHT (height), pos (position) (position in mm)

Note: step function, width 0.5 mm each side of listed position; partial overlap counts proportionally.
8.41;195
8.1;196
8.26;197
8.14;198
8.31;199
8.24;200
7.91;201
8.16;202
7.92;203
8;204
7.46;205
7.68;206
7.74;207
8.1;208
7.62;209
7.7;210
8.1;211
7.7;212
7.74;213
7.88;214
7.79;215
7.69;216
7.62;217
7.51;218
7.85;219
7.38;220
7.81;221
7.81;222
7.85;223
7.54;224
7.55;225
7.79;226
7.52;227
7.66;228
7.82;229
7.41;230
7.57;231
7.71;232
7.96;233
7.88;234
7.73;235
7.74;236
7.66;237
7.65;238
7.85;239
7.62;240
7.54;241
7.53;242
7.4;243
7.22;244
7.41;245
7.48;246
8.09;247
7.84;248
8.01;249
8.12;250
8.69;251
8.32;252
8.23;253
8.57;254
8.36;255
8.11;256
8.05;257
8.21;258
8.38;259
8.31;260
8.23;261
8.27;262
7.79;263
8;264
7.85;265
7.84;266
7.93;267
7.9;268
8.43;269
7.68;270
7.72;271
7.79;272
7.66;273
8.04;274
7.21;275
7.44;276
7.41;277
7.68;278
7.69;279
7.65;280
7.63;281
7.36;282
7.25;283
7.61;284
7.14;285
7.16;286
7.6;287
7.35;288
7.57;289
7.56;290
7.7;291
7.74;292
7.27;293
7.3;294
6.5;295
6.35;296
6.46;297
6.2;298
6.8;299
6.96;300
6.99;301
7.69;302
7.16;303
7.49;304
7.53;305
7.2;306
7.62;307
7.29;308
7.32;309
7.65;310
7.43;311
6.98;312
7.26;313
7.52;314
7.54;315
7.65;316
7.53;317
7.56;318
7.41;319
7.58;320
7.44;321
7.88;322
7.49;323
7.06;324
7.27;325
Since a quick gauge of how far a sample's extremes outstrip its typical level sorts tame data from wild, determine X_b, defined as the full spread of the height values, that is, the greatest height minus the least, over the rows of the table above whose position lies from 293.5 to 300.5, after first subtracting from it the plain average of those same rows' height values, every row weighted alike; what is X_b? -5.6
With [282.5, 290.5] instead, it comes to -6.9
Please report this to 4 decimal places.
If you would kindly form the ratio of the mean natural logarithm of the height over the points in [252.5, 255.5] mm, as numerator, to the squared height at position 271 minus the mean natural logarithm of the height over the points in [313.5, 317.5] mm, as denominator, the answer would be 0.0369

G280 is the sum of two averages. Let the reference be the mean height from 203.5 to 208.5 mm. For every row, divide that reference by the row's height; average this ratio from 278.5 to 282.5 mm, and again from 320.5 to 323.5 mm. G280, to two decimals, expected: 2.05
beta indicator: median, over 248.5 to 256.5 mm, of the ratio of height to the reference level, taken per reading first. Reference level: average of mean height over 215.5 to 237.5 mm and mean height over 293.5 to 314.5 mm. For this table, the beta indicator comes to 1.12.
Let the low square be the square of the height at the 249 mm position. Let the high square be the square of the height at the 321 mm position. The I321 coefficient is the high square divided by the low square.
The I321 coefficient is 0.86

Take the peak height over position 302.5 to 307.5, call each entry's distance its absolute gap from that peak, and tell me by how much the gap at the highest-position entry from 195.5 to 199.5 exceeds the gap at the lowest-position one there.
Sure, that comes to 0.21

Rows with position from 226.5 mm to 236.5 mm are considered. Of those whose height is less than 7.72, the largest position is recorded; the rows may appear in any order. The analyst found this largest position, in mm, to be 232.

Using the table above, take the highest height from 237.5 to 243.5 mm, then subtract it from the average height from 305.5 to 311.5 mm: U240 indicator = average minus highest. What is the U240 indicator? -0.43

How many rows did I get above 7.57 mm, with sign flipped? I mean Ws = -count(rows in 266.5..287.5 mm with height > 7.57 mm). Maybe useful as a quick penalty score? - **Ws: -14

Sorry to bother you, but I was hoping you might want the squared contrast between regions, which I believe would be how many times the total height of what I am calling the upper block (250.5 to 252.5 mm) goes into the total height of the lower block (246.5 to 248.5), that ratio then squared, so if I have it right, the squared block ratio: 0.88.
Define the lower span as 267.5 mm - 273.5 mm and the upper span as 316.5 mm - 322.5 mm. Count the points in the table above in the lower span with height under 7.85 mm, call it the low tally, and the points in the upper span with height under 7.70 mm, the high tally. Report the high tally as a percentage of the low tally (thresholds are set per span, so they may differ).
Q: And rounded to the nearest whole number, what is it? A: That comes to 125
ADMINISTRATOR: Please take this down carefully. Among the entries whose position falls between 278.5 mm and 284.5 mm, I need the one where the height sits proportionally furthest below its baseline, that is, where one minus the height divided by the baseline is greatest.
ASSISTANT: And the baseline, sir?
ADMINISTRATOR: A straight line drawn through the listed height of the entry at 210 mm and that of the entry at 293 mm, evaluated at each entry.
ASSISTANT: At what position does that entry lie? 283 mm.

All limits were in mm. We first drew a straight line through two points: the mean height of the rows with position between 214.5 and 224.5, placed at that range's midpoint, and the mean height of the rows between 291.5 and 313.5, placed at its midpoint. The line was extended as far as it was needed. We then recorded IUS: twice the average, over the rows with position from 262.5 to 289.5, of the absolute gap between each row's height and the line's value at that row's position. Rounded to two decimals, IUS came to 0.70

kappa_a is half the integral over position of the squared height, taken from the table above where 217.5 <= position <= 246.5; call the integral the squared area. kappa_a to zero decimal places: 846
